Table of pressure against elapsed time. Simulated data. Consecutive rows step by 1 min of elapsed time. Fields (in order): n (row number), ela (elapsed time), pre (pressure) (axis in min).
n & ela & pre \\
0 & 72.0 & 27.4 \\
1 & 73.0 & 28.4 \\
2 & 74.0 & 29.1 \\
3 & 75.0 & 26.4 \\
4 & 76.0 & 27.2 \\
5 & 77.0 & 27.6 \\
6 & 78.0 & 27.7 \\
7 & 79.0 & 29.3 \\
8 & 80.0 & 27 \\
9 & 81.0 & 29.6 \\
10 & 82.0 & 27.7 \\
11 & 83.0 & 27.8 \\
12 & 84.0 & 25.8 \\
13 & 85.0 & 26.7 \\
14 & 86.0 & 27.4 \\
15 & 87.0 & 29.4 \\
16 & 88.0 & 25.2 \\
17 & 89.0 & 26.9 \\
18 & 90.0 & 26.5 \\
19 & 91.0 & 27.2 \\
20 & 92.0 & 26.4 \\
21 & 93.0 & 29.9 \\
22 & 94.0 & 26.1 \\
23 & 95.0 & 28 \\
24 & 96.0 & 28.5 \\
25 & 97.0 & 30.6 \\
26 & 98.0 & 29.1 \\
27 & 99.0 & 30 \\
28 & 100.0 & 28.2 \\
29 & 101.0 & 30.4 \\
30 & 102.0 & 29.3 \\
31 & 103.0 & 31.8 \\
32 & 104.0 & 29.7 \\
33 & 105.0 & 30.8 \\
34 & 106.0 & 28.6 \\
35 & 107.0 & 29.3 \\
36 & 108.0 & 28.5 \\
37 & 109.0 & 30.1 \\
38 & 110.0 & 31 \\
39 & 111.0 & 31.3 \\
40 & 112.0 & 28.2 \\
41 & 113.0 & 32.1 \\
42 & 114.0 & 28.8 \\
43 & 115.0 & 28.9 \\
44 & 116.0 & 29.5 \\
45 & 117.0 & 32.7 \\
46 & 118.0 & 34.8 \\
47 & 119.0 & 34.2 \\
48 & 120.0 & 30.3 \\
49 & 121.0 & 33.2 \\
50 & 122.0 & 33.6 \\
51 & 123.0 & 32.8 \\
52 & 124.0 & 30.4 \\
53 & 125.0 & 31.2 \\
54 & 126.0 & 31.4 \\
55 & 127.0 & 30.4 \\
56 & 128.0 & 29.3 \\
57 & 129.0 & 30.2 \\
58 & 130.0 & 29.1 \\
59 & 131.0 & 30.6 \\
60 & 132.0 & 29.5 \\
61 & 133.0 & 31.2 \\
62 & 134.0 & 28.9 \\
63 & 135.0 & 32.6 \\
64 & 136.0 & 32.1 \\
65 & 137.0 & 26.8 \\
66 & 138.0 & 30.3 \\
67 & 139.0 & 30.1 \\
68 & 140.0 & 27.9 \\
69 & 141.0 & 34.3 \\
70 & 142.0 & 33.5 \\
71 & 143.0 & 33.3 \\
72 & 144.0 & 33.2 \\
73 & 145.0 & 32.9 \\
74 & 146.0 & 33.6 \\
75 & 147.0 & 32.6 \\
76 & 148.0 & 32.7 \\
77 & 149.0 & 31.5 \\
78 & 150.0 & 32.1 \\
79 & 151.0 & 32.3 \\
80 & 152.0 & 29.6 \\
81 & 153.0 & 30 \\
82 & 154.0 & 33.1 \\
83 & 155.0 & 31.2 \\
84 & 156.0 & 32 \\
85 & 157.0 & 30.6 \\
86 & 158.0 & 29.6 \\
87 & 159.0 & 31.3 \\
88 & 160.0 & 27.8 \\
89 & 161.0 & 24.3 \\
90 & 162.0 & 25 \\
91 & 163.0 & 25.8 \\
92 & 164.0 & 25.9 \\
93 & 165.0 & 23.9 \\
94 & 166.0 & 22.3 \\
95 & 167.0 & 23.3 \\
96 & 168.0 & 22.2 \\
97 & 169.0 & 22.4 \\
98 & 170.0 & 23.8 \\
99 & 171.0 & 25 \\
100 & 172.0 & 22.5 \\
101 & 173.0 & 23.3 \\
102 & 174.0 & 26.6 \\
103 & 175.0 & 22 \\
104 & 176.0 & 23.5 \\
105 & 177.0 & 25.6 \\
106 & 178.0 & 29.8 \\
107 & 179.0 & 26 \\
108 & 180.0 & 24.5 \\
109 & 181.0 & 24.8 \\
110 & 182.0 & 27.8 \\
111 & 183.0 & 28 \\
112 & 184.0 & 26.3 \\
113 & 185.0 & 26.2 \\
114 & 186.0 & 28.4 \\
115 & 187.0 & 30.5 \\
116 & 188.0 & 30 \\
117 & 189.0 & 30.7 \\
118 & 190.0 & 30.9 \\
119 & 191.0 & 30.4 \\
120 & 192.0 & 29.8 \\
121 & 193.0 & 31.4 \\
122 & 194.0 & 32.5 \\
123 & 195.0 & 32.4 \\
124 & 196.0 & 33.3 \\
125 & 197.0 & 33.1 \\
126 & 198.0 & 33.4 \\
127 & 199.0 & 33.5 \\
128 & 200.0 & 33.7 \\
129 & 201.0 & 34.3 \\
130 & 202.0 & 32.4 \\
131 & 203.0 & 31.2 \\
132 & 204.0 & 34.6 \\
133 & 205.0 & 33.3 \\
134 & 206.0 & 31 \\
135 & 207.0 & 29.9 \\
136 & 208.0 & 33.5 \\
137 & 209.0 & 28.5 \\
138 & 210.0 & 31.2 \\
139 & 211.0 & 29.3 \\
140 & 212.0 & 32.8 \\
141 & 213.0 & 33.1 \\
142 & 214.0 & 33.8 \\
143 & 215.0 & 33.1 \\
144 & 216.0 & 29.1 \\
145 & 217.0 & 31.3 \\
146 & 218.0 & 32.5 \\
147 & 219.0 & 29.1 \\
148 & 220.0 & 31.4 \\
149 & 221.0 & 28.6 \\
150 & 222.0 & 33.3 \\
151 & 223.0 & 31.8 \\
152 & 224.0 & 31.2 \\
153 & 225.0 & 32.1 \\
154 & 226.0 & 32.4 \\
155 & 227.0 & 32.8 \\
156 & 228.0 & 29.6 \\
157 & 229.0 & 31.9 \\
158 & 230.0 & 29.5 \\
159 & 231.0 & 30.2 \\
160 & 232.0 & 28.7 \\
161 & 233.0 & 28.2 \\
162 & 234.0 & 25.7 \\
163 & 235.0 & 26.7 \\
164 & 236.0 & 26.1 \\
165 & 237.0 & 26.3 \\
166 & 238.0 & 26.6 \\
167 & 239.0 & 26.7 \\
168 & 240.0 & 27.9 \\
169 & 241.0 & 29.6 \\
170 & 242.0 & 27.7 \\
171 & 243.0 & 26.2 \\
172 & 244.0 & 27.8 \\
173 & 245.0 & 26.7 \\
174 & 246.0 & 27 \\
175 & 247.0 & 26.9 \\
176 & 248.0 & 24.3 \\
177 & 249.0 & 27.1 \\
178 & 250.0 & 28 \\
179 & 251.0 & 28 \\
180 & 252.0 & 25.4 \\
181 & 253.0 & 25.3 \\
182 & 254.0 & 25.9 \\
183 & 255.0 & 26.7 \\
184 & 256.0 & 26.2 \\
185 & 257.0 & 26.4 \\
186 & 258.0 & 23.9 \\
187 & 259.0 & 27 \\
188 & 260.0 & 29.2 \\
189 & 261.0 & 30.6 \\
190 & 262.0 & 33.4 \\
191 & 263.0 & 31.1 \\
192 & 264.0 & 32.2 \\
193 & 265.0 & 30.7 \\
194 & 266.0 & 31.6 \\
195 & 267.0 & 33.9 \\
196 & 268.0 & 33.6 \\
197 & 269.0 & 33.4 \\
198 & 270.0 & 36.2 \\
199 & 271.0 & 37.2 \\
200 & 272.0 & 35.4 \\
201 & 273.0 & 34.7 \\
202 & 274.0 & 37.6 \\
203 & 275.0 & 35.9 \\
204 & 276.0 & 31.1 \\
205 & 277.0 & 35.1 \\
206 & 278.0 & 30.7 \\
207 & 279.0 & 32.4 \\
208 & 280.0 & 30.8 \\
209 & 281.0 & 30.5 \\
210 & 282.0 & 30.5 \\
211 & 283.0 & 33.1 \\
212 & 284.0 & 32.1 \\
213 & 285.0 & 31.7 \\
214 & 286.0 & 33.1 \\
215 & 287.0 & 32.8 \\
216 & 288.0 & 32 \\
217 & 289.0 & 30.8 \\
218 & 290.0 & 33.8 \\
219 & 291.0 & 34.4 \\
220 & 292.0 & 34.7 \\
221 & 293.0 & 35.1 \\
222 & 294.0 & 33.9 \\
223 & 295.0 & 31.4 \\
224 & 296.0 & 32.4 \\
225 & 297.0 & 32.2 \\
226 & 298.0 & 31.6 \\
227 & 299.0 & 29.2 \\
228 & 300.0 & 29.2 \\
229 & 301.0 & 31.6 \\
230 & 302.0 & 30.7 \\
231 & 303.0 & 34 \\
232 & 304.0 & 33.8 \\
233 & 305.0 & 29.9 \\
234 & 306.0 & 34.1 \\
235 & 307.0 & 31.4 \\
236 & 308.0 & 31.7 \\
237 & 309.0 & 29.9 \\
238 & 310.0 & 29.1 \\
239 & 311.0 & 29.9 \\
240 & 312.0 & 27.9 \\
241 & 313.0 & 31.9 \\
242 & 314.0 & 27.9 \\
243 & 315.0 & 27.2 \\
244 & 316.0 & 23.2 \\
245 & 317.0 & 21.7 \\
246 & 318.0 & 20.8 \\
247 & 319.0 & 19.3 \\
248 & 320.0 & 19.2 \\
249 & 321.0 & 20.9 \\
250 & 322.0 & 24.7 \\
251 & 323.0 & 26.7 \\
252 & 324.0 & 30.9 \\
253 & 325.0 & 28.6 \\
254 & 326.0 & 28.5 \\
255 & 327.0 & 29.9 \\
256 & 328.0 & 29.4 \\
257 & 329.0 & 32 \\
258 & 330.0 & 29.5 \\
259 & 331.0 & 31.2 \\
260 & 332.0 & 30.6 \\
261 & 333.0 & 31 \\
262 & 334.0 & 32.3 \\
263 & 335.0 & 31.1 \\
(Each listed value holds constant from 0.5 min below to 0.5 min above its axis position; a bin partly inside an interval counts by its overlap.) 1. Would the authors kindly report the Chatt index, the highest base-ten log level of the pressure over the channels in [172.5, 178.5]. 1.47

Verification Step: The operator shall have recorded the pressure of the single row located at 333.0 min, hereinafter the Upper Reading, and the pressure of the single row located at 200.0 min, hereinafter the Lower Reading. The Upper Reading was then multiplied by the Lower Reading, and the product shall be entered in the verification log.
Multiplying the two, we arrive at 1045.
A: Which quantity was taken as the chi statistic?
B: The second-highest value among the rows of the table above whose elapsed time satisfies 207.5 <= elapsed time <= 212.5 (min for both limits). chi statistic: 32.8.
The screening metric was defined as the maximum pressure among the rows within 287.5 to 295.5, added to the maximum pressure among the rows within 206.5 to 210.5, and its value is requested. 68.6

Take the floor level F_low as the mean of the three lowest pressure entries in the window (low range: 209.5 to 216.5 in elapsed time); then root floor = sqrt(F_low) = 5.47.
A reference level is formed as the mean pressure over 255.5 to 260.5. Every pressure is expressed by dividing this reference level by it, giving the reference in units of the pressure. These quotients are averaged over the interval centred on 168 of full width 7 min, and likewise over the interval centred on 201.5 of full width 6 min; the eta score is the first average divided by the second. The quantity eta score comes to 1.43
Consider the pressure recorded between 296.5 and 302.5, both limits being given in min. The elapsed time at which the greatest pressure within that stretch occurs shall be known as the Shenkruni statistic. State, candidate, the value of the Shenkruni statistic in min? 297.0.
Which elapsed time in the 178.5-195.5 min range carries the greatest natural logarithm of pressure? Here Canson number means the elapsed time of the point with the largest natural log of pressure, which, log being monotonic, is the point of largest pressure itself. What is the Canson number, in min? 194.0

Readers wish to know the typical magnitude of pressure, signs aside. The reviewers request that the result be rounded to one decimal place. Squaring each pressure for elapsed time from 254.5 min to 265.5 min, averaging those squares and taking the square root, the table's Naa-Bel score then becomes 29.0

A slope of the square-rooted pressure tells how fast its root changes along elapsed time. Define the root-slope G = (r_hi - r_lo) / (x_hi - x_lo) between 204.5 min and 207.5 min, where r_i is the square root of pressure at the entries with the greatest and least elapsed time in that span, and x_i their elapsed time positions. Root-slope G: -0.15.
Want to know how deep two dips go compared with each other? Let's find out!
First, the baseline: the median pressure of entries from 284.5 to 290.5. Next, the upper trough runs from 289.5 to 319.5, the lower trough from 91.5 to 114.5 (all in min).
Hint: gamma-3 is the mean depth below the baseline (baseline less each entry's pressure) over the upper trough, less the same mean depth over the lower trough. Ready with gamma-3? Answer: -1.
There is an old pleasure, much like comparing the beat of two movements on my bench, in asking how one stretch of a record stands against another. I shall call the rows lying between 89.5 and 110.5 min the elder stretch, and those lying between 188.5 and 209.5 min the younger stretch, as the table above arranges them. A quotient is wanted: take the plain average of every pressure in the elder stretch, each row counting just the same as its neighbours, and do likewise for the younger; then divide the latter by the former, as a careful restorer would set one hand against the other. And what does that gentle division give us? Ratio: 1.10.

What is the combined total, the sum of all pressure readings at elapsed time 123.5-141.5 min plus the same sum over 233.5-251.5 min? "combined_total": 1032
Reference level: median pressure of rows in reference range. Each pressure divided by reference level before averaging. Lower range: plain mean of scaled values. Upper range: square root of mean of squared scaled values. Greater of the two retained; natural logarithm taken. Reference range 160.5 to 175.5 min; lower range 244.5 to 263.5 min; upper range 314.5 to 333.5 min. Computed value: 0.14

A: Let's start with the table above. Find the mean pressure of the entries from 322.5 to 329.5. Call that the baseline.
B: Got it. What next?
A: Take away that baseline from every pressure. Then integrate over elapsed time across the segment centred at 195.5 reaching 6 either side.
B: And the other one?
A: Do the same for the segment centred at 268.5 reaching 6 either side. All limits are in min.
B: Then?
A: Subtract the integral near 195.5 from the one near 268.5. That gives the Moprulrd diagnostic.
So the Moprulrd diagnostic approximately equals 19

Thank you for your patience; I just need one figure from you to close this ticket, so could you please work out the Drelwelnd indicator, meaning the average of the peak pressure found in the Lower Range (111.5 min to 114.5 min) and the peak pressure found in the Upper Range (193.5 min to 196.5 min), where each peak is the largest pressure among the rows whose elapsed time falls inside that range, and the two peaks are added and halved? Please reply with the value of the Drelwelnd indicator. 32.7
